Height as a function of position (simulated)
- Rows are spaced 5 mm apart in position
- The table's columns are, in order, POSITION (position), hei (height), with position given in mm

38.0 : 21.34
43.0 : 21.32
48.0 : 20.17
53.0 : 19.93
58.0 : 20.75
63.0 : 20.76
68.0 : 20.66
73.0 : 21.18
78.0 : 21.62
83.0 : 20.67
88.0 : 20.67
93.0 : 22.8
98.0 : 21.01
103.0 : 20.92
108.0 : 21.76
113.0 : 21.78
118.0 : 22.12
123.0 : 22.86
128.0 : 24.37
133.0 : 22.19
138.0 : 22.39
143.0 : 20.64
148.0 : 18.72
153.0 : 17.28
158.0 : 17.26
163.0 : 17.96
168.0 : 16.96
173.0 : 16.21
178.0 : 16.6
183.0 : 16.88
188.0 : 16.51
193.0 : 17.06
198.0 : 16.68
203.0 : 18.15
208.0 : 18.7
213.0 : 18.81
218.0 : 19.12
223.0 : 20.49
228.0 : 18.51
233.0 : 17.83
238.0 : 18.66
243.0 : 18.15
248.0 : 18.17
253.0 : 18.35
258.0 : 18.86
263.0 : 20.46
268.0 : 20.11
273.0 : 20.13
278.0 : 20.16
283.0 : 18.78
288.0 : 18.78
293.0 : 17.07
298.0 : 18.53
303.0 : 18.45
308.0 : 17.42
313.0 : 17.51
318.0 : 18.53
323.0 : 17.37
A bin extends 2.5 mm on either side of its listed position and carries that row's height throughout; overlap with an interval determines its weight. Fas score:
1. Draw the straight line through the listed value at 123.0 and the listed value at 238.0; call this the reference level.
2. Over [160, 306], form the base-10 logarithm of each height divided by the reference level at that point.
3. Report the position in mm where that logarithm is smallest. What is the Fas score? 173.0 mm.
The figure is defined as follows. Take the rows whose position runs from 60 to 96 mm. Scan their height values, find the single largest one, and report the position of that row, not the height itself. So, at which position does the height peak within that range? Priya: 93.0 mm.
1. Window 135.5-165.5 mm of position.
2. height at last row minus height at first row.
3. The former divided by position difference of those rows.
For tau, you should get -0.18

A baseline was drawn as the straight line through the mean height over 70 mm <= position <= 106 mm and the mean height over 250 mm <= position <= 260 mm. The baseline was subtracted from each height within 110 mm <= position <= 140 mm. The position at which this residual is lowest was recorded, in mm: 113.0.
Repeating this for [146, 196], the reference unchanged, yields 173.0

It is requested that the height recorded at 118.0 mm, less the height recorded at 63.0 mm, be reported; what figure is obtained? 1.4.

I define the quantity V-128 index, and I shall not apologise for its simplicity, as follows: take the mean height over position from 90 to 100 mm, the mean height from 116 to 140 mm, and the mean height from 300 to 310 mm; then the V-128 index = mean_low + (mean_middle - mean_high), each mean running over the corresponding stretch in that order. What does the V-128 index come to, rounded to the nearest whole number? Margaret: 27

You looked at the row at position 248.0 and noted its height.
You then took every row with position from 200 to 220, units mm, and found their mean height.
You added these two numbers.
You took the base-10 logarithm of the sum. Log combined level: 1.57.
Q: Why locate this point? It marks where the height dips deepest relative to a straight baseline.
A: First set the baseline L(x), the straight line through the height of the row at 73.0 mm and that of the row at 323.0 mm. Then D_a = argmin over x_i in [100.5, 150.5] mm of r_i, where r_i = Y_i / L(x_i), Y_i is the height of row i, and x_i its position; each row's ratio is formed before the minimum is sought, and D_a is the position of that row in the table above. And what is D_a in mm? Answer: 148.0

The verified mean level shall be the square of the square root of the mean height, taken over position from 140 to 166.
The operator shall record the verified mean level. 18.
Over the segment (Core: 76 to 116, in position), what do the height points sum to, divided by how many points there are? 21.4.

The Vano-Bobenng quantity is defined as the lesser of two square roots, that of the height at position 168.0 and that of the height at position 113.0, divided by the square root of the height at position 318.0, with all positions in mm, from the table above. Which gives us 0.96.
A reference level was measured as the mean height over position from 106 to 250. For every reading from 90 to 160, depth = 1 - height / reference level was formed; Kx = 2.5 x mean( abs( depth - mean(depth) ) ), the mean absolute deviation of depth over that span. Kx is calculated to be 0.21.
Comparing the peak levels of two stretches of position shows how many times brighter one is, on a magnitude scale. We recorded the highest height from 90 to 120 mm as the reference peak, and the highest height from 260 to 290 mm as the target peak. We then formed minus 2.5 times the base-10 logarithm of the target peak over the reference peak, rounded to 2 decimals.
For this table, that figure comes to 0.12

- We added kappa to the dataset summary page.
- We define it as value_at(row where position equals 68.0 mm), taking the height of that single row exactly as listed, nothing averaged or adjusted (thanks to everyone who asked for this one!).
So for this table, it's 20.66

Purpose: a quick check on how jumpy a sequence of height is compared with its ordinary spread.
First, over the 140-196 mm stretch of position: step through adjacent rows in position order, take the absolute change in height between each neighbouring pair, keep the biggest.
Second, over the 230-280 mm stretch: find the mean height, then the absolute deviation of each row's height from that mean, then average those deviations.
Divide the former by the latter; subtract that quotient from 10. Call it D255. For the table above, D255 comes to 7.9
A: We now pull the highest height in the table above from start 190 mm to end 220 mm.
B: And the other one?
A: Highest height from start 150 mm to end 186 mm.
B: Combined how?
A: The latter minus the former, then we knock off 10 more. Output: -11.2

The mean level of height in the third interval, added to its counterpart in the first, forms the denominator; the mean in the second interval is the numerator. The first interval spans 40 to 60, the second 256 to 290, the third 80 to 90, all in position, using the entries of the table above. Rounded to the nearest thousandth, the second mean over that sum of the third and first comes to 0.476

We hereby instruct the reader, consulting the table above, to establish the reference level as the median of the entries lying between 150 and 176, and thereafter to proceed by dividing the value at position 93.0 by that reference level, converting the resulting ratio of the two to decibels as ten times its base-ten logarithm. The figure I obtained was 1.2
